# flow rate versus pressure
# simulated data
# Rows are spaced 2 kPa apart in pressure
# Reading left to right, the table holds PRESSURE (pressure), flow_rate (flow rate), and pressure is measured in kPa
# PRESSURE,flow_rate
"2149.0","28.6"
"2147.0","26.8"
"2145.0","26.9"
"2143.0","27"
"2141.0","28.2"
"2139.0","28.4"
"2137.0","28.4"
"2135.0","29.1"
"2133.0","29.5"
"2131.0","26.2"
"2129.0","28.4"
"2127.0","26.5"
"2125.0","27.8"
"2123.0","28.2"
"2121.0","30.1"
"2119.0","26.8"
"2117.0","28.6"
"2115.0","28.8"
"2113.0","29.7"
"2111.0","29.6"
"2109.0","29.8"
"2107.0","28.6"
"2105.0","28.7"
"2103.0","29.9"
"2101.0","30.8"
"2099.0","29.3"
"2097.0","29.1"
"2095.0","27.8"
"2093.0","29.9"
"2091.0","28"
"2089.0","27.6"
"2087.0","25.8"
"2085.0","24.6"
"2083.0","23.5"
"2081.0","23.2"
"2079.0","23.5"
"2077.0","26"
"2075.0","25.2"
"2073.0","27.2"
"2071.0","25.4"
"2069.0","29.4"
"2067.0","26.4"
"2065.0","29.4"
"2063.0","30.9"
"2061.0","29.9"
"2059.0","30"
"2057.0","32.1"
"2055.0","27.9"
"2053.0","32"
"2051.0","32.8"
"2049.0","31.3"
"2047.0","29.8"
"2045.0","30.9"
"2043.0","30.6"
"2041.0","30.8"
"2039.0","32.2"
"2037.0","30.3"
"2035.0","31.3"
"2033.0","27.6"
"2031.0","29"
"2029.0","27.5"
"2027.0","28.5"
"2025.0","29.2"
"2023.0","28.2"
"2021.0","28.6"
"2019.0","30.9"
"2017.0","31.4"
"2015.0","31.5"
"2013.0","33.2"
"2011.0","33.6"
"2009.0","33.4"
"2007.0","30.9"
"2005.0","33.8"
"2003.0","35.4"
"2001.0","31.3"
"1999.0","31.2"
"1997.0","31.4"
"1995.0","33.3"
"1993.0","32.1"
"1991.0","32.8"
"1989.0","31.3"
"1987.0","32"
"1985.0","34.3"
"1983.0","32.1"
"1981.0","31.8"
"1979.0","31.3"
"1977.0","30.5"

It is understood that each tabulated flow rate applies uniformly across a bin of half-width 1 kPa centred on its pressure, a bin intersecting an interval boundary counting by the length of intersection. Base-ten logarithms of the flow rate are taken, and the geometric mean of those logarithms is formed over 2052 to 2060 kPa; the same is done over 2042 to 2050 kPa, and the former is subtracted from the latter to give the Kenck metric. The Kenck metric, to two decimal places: 0.00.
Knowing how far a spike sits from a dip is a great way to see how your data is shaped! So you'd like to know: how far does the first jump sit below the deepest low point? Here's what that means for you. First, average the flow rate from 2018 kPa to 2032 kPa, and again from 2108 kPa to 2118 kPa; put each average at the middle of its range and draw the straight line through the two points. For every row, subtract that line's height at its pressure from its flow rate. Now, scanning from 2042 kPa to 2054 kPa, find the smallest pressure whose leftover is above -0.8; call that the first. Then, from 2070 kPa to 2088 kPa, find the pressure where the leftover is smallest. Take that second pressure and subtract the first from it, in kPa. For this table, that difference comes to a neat 38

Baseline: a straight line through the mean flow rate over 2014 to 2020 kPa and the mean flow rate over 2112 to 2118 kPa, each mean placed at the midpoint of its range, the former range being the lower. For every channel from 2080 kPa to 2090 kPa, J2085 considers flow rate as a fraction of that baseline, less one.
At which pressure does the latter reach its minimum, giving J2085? 2081.0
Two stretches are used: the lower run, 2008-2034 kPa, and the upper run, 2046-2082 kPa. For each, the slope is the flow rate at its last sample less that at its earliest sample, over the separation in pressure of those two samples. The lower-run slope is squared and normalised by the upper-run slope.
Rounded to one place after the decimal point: -0.3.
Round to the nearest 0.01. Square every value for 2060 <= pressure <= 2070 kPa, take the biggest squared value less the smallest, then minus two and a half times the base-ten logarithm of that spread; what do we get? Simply -6.03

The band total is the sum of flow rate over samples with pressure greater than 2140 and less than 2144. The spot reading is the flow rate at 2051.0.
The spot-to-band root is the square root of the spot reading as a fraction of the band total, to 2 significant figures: 0.77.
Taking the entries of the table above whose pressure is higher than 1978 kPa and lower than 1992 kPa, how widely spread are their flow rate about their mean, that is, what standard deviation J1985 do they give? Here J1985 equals 1.0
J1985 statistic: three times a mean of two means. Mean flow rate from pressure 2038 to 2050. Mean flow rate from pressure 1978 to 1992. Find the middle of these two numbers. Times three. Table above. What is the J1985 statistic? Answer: 95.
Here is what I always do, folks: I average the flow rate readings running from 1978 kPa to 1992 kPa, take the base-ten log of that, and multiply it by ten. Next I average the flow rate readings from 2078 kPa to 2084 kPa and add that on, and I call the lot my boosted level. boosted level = 38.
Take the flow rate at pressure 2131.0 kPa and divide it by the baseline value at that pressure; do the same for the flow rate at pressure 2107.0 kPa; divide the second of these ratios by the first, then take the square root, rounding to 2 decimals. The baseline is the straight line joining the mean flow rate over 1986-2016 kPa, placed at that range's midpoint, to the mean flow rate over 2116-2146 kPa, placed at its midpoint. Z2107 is 1.03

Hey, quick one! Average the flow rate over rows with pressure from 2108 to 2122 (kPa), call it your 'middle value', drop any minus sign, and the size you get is 29.1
